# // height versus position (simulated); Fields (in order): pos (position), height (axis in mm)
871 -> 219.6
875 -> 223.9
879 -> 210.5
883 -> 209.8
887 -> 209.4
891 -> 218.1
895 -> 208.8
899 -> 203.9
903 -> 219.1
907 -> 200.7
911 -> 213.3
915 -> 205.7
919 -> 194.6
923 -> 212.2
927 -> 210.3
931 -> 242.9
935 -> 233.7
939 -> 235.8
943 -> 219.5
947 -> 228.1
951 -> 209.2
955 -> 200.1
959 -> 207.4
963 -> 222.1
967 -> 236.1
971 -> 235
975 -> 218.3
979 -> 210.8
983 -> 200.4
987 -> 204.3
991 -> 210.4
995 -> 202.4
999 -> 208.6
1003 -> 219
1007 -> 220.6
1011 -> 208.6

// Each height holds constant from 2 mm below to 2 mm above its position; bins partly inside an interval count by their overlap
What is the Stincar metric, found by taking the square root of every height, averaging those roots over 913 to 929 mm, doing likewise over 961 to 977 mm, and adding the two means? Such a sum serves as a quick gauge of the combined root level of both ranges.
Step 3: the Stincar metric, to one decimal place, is 29.4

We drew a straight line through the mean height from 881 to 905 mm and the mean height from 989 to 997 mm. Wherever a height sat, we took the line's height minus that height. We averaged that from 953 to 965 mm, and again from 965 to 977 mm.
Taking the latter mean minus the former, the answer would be -21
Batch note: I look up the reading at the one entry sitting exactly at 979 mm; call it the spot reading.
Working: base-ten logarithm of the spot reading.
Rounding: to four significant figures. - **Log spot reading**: 2.324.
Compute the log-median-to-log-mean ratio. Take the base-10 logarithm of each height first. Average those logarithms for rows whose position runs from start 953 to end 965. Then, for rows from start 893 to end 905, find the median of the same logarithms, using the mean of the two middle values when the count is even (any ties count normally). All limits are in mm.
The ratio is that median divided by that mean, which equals 1.00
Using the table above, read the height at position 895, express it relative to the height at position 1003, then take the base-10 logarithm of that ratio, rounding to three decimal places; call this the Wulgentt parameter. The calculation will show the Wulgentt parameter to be -0.021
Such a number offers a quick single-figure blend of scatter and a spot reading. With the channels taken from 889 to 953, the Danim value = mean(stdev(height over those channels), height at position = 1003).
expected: 116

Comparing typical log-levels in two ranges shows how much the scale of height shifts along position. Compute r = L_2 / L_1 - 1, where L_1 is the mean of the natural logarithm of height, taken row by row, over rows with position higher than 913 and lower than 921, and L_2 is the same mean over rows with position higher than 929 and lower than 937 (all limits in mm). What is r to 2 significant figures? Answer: 0.033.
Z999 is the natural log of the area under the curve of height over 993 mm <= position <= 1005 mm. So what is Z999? 7.83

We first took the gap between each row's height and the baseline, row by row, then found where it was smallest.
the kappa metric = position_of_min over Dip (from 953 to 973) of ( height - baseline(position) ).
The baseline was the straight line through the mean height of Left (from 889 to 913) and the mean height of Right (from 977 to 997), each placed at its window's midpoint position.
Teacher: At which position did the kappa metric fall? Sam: 955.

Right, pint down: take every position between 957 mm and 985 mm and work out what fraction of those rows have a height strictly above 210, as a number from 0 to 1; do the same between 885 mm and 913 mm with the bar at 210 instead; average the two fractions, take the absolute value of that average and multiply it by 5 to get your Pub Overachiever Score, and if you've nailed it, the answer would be 2.9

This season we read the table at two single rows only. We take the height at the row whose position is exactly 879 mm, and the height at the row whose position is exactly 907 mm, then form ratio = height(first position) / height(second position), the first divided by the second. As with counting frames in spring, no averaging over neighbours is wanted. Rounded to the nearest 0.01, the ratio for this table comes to 1.05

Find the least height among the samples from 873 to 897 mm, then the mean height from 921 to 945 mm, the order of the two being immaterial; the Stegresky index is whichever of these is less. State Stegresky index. 209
